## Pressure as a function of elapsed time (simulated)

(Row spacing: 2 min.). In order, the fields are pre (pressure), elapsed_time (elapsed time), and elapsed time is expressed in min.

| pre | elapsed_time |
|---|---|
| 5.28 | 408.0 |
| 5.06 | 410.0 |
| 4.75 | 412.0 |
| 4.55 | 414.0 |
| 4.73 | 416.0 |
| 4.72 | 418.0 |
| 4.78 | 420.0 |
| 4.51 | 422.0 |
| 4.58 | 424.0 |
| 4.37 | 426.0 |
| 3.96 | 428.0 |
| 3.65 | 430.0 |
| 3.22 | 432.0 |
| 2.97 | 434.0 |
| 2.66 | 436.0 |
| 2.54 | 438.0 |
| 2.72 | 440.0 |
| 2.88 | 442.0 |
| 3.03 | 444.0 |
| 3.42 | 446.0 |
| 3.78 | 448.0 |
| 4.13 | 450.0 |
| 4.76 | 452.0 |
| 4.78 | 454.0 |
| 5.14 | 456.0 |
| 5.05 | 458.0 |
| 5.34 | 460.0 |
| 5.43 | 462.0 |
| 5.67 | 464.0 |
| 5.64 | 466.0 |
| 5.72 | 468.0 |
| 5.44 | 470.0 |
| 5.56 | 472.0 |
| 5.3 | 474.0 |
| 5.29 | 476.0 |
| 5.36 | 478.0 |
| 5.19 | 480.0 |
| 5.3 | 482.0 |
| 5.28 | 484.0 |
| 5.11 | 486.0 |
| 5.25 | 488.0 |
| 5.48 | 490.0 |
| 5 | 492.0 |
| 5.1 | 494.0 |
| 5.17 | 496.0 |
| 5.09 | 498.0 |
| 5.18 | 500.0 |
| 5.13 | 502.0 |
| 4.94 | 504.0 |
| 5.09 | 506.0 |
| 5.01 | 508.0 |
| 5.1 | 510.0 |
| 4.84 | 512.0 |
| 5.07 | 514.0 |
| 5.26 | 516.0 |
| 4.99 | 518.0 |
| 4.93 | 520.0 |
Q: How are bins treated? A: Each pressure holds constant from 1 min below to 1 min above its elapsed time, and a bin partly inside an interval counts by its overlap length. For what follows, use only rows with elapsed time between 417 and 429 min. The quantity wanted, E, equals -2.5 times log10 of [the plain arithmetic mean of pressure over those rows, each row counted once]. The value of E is -1.63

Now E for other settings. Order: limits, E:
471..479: -1.83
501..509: -1.76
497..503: -1.78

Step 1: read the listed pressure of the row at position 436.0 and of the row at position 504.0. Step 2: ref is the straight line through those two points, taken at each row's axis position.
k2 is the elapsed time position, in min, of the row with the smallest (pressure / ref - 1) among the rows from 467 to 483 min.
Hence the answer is 480.0 min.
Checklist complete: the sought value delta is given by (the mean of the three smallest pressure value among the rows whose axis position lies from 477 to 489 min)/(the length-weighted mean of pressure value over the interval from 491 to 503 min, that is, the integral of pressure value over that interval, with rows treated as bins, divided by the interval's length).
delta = 1.01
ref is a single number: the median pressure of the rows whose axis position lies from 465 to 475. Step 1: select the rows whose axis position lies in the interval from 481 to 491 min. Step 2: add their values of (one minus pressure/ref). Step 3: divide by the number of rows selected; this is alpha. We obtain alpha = 0.05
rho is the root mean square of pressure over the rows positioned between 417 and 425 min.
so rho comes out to 4.6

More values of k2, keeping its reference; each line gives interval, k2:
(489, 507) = 504.0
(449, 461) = 450.0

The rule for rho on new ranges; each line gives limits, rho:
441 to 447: 3.1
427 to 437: 3.3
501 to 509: 5.0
